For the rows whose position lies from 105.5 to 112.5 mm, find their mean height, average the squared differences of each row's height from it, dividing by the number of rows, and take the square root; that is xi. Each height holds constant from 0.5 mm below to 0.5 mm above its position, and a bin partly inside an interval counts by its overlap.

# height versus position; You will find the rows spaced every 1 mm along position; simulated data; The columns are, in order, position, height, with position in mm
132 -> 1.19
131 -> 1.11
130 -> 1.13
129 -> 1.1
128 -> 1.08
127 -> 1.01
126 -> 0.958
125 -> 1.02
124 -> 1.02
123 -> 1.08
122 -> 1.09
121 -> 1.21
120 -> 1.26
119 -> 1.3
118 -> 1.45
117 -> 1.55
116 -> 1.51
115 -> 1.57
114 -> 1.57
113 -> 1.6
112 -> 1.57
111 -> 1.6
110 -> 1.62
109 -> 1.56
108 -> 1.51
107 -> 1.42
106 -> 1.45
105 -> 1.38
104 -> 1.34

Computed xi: 0.070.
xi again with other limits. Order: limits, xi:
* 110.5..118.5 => 0.047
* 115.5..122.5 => 0.157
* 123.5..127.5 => 0.026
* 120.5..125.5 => 0.069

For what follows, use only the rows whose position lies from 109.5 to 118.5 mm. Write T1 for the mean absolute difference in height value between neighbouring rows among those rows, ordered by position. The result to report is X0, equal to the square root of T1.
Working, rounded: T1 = 0.039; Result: 0.197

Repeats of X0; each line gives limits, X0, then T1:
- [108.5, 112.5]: 0.191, 0.037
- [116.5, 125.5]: 0.257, 0.066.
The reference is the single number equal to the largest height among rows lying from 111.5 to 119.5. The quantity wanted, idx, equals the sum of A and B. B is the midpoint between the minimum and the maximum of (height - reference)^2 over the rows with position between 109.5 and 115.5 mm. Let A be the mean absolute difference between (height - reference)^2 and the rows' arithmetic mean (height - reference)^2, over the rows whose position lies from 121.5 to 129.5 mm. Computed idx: 0.05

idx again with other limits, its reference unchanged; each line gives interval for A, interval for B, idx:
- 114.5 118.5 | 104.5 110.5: 0.03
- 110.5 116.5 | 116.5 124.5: 0.17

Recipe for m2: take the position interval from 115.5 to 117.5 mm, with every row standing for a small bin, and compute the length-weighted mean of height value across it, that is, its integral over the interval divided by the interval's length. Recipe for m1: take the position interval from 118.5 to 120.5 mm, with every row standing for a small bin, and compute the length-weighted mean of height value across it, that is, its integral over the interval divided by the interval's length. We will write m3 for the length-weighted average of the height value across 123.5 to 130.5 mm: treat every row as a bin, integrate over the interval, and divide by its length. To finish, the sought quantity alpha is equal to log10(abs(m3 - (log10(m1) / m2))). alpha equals -0.01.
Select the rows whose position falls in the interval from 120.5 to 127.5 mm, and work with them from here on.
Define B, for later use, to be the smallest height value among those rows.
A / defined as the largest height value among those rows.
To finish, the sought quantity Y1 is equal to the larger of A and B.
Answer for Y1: 1.2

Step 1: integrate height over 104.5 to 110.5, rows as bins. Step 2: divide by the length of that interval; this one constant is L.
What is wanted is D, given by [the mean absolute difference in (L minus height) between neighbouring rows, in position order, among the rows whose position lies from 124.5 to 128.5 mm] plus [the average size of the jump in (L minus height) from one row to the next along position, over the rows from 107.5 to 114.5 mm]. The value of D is 0.098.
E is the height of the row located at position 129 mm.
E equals 1.1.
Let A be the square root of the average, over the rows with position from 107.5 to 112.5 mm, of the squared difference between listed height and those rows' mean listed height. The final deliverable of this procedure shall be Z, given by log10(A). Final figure -1.42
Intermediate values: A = 0.038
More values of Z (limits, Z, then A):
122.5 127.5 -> -1.41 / 0.039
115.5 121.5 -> -0.89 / 0.129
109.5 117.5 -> -1.49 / 0.032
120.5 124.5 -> -1.16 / 0.069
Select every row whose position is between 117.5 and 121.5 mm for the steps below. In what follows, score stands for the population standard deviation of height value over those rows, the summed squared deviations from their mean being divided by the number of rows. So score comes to 0.09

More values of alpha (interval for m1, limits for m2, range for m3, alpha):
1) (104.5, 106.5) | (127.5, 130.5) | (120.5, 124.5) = -0.02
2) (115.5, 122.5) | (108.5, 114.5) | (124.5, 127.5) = -0.04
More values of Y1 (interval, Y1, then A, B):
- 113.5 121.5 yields 1.6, 1.57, 1.21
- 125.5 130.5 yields 1.1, 1.13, 0.958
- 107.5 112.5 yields 1.6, 1.62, 1.51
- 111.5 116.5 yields 1.6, 1.6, 1.51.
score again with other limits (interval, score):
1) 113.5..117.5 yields 0.02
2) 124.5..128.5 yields 0.04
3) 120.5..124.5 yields 0.07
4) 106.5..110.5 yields 0.07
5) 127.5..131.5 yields 0.02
